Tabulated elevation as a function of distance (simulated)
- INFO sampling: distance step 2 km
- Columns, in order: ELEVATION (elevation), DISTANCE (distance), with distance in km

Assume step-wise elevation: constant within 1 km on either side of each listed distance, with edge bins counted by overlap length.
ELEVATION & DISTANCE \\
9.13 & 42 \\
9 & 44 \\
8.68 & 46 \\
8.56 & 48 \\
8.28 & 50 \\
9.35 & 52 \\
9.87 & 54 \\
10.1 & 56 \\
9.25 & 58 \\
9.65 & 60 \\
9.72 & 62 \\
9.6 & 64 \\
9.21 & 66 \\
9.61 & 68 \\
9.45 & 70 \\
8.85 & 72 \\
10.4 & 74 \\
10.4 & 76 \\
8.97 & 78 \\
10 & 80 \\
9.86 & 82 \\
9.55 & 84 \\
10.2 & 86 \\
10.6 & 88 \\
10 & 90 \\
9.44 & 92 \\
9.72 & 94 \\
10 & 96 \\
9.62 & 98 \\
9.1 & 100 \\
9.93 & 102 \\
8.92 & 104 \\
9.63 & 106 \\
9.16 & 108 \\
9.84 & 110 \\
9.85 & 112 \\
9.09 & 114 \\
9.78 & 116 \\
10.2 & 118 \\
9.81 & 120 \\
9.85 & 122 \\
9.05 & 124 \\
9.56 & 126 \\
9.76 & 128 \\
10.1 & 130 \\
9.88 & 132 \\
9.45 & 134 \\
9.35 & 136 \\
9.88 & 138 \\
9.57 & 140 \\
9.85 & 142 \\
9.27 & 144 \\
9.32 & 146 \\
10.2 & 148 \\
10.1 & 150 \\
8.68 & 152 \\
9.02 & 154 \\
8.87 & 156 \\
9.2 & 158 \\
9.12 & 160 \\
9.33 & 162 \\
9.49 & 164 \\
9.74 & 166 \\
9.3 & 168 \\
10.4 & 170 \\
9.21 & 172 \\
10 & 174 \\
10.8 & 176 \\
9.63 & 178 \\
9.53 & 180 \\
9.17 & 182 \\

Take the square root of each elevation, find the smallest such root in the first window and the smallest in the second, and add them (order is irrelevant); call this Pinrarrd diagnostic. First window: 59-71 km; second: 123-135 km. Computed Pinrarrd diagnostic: 6.04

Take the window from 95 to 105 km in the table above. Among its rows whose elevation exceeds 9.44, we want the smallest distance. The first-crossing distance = 96 km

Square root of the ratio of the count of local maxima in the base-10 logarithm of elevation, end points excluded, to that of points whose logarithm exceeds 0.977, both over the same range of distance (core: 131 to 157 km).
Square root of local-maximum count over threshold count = 0.82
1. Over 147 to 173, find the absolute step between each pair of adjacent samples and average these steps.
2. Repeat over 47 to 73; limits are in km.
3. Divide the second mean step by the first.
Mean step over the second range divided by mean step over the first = 0.88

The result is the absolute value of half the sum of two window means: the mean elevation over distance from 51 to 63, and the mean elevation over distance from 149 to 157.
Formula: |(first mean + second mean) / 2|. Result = 9.41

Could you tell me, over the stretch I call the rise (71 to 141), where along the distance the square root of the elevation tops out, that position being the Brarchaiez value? 88 km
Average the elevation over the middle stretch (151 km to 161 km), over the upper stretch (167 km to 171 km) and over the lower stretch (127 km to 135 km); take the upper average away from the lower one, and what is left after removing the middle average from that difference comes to -9.03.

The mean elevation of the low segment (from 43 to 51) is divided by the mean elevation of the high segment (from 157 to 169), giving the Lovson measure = 0.92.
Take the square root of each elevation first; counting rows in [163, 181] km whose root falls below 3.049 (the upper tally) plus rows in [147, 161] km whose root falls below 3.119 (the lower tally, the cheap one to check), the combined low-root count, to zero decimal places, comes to 6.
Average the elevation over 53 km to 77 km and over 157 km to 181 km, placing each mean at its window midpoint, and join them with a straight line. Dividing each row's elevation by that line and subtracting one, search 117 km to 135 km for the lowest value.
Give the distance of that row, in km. 124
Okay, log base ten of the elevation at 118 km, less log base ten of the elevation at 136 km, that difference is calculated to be 0.038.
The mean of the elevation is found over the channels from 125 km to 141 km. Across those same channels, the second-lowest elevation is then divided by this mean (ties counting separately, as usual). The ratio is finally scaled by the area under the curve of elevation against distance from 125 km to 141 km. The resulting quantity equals 151.2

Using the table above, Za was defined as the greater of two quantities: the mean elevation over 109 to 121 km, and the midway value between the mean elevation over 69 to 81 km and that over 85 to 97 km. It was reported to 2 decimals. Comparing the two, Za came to 9.84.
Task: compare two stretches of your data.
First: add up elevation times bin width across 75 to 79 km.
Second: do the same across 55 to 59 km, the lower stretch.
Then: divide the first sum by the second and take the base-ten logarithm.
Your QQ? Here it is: 0.000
